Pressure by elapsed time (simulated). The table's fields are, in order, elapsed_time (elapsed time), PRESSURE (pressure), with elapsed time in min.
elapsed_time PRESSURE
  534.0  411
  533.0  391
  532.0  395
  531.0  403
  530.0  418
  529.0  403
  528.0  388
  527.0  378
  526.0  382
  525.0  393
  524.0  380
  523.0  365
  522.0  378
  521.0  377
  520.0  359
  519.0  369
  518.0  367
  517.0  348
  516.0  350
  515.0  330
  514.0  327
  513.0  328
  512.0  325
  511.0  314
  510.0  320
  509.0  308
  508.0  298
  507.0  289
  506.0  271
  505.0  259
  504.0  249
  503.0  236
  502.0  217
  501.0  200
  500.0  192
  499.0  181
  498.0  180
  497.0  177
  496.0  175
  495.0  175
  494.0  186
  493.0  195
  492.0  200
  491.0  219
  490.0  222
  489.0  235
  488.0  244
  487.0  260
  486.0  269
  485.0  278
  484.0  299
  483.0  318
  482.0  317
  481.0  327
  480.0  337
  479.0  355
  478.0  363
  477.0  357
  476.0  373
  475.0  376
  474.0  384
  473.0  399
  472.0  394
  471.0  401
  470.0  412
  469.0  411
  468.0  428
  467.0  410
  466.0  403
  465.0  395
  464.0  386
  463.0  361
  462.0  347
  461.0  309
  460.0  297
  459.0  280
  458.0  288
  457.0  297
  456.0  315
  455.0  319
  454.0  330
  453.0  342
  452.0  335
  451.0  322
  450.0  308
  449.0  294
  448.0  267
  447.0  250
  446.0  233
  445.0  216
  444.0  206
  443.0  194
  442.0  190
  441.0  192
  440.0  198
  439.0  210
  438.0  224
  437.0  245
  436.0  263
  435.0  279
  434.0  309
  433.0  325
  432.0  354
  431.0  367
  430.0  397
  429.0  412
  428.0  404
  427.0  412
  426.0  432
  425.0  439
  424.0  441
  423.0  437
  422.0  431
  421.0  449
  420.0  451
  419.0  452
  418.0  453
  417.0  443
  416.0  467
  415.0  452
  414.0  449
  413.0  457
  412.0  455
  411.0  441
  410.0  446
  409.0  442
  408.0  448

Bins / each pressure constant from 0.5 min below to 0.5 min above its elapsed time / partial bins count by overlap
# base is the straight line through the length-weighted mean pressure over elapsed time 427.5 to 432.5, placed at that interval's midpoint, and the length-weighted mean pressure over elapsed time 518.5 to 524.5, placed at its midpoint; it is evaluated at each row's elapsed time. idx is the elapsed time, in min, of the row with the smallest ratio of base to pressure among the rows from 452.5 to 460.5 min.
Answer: 453.0 min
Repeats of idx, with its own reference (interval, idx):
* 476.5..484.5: 478.0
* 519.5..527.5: 525.0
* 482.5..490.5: 483.0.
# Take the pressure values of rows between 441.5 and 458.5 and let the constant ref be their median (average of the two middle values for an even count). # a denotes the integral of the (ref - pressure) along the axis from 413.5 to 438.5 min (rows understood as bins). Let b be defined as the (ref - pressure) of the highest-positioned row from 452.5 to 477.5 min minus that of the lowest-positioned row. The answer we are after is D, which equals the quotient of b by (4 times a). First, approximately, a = -2437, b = -15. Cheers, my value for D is 0.00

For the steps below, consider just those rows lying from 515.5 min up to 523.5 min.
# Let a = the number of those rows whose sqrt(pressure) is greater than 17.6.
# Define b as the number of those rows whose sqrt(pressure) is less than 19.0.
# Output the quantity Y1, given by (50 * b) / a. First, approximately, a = 8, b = 3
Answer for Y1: 19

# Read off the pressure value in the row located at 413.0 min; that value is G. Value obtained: 457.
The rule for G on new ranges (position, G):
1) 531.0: 403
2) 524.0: 380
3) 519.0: 369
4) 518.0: 367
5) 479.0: 355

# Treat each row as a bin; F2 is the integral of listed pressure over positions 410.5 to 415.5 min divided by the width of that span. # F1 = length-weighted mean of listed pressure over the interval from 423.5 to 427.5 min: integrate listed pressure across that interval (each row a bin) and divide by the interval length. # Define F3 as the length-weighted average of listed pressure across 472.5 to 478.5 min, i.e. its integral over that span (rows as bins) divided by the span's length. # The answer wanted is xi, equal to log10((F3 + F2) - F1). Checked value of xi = 2.60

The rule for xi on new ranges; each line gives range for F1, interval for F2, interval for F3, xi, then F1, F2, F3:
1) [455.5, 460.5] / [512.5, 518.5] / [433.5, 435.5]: 2.53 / 295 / 342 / 294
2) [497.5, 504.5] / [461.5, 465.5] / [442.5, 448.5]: 2.59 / 208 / 372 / 228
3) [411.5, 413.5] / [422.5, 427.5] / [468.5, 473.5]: 2.58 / 456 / 432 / 403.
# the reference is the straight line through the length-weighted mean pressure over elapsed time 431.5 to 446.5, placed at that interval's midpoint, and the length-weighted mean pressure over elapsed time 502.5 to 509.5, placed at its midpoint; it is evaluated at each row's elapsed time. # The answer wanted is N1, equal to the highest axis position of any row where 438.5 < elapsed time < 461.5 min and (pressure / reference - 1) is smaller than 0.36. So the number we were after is 461.0 min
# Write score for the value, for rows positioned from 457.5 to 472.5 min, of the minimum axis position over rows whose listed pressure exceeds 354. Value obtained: 463.0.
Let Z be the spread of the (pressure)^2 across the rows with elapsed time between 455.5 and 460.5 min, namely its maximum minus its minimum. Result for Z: 20825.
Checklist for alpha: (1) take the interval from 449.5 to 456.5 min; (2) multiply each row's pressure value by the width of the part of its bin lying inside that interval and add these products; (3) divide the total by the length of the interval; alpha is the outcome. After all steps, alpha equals 324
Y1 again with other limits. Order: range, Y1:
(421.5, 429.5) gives 0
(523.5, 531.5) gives 0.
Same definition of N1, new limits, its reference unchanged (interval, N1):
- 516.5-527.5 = 527.0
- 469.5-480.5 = 480.0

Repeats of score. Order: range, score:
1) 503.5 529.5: 518.0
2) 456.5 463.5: 463.0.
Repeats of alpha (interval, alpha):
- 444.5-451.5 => 270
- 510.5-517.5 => 332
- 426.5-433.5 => 382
